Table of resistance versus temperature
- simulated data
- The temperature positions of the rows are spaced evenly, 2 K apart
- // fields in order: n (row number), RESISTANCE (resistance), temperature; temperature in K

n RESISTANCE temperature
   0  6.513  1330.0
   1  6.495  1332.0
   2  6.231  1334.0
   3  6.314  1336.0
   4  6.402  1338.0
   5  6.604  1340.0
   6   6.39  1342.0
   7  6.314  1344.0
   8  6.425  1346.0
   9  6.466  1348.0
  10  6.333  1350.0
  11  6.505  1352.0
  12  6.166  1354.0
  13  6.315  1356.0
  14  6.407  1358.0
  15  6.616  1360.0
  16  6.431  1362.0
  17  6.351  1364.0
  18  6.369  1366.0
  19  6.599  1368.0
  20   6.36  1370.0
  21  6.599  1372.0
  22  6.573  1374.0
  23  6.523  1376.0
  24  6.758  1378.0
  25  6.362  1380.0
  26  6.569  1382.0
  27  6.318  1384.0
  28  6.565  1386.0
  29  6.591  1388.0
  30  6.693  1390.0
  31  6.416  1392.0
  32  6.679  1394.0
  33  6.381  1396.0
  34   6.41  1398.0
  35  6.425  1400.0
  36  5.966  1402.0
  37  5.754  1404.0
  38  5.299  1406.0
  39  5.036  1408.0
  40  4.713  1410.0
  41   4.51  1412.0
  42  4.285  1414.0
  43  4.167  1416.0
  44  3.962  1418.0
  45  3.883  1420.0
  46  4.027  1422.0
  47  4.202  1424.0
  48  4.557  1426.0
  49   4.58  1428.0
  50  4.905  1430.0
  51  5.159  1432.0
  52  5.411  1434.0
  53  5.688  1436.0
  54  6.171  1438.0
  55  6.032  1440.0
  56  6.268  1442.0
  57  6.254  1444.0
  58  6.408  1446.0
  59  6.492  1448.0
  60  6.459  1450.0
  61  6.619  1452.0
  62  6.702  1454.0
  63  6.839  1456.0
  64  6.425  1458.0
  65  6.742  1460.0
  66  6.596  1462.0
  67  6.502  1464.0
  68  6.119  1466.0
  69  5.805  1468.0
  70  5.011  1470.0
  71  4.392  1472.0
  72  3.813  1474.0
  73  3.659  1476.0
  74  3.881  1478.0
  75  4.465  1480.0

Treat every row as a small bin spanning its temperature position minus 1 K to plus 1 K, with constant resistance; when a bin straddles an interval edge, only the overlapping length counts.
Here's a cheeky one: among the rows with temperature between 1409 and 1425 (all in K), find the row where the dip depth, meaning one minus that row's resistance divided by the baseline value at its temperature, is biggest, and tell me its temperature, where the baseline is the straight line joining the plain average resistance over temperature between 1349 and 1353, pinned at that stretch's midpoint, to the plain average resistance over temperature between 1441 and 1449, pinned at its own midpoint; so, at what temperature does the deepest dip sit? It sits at 1420.0 K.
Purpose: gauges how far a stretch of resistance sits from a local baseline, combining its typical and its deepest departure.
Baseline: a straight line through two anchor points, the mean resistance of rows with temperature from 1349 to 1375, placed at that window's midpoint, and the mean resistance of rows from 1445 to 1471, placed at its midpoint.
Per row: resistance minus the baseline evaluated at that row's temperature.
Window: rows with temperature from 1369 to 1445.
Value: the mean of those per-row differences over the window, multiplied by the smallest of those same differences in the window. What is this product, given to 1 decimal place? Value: 1.9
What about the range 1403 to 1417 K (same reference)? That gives 3.5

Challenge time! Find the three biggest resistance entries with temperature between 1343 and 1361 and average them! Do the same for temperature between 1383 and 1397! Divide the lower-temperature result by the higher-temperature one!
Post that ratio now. 0.98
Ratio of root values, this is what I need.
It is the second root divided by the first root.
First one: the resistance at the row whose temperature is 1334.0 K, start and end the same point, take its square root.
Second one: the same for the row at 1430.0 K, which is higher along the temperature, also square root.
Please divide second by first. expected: 0.89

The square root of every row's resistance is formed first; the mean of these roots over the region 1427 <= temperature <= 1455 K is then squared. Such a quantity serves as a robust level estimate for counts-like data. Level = 5.9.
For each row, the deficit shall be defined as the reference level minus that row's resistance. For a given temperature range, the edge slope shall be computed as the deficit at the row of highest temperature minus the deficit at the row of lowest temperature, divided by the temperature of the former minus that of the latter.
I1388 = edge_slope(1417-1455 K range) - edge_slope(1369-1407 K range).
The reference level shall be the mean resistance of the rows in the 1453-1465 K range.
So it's -0.11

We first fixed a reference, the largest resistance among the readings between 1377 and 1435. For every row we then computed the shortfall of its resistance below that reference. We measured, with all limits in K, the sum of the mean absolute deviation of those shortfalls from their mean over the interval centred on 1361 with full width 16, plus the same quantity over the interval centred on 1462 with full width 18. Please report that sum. 0.55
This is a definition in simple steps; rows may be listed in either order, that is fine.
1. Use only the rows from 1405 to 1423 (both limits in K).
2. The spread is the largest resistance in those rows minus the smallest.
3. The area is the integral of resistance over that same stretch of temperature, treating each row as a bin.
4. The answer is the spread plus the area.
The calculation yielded 81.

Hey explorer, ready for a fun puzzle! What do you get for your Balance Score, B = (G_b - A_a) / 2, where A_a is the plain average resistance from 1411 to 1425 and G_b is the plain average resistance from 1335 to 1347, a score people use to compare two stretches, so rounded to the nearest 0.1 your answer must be 1.1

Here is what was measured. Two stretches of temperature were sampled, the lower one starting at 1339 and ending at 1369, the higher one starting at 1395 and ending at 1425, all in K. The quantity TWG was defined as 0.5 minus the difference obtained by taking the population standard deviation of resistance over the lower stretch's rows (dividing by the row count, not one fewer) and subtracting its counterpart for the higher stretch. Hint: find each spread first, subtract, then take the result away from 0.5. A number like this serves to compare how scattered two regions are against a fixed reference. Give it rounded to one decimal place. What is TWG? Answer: 1.3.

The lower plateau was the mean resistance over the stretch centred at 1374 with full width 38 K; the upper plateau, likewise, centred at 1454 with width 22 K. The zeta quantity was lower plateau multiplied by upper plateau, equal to 43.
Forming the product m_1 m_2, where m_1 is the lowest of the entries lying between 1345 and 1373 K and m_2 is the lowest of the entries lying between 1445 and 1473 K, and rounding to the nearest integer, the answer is 27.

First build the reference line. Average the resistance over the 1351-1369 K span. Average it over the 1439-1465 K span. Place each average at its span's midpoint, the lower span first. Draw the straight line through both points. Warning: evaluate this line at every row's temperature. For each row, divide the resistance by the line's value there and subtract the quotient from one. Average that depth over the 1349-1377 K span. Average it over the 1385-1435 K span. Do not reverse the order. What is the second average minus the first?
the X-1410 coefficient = 0.18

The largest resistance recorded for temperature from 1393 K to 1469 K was 6.839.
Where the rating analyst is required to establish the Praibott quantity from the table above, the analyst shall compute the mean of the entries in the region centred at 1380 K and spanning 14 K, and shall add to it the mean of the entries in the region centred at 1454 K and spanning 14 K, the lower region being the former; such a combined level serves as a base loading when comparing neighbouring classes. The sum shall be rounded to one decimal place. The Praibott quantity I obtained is 13.1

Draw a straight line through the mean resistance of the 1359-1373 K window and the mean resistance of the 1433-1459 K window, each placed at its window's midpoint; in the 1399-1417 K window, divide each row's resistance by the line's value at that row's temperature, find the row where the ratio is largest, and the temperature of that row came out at 1400.0 K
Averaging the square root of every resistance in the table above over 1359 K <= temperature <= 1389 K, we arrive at 2.55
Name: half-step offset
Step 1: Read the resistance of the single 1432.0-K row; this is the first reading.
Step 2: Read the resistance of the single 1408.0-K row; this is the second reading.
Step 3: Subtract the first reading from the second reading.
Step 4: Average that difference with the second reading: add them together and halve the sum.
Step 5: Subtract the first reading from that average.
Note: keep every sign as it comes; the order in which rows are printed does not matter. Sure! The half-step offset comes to -2.7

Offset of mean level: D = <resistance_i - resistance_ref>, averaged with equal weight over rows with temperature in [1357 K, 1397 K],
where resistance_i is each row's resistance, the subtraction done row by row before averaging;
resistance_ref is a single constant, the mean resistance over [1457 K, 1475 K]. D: 0.8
